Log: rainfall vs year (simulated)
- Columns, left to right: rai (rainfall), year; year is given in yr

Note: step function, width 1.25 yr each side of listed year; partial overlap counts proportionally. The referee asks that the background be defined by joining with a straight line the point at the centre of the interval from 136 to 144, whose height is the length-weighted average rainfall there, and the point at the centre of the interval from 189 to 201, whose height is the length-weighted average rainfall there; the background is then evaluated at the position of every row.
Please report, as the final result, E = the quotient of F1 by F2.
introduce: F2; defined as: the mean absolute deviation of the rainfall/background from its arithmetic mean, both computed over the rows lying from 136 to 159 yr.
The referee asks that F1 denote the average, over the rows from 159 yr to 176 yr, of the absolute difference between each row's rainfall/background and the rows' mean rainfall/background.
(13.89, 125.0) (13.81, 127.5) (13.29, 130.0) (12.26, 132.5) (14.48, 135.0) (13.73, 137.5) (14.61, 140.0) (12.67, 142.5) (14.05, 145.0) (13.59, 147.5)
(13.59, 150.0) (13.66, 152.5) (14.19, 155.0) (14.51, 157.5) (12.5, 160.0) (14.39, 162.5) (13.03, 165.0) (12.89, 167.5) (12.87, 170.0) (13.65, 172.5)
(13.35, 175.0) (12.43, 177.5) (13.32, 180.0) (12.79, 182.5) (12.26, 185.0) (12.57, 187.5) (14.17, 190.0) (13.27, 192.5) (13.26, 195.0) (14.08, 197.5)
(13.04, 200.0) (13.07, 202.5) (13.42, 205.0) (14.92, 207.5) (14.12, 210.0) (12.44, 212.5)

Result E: 1.1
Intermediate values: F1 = 0.035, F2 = 0.0325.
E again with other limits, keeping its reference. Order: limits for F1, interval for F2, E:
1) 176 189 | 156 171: 0.4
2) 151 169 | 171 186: 1.4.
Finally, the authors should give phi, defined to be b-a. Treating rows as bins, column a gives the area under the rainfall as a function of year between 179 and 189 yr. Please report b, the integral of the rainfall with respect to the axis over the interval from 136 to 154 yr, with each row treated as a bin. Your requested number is 119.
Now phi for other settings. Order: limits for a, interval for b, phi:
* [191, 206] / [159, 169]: -68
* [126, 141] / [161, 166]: -137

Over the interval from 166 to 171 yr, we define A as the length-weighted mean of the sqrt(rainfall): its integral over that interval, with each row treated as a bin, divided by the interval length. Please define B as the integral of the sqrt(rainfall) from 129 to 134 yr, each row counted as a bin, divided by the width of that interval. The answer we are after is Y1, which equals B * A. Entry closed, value 12.9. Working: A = 3.59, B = 3.58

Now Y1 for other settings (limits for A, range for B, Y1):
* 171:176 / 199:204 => 13.3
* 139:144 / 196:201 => 13.6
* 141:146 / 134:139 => 13.7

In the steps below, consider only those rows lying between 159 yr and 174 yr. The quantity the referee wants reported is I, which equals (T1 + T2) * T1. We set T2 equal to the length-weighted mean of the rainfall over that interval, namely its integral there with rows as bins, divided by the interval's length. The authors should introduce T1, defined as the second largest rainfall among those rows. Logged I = 367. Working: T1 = 13.65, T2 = 13.2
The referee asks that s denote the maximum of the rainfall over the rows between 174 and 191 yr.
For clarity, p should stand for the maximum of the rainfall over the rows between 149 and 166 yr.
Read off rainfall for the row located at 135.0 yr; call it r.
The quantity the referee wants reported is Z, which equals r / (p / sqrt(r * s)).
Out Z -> 14.3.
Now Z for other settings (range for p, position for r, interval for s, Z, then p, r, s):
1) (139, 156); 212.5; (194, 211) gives 11.6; 14.61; 12.44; 14.92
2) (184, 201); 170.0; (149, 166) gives 12.4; 14.17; 12.87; 14.51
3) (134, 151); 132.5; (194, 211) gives 11.3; 14.61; 12.26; 14.92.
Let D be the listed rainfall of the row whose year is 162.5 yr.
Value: 14.39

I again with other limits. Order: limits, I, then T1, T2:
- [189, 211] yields 395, 14.17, 13.7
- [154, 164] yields 407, 14.39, 13.9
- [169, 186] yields 351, 13.35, 13.0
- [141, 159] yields 396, 14.19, 13.7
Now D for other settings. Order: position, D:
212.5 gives 12.44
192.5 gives 13.27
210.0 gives 14.12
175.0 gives 13.35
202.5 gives 13.07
